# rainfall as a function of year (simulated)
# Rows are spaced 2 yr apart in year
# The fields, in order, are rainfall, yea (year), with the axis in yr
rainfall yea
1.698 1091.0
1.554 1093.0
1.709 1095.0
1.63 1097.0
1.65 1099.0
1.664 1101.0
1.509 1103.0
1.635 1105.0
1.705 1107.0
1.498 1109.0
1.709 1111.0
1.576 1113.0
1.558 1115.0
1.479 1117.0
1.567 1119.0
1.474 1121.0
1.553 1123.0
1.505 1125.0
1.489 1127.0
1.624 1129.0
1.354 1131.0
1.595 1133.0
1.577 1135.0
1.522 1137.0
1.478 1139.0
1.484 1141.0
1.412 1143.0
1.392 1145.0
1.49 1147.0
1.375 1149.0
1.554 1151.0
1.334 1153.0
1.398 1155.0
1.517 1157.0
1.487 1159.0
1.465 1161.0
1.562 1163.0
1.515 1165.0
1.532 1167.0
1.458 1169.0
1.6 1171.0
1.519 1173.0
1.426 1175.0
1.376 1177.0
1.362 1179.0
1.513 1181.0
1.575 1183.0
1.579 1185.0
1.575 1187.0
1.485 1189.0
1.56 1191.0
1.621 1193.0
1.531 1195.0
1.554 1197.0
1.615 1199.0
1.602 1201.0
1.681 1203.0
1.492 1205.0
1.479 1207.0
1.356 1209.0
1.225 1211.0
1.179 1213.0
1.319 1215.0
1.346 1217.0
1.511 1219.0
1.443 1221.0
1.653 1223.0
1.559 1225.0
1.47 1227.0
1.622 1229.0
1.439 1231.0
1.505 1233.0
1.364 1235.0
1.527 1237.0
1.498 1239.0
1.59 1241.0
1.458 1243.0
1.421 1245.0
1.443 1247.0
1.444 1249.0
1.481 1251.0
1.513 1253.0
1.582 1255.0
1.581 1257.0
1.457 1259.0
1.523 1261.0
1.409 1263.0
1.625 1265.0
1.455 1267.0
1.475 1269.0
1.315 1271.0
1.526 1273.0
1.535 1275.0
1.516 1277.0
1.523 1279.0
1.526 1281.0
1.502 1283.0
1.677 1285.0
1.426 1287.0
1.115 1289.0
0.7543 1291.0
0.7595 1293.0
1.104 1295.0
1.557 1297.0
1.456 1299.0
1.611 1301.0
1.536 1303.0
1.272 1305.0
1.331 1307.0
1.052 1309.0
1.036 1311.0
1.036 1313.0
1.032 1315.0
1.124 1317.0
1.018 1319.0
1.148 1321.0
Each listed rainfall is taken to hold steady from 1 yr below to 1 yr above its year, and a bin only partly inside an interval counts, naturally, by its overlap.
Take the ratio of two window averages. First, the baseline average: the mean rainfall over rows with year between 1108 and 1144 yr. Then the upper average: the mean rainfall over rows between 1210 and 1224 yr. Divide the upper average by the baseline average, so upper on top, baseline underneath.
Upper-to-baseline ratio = 0.91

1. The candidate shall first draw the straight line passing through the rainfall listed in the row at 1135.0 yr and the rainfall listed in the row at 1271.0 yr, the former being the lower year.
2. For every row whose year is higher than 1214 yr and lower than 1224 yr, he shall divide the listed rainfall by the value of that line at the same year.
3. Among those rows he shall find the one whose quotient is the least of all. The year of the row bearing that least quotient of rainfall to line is 1215.0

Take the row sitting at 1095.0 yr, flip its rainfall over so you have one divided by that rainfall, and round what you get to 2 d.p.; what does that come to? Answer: 0.59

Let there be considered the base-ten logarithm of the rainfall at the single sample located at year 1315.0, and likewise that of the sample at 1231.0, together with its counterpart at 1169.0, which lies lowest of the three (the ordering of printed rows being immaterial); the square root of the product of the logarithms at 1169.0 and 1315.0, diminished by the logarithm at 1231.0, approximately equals -0.11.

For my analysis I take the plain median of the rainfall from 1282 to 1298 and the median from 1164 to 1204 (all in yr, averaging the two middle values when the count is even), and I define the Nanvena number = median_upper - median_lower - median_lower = -1.82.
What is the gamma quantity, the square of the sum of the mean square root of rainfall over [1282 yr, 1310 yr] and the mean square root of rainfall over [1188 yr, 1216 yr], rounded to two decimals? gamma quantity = 5.50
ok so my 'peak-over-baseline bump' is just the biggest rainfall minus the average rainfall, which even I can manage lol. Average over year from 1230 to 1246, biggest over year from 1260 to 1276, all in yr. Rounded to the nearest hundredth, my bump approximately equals 0.15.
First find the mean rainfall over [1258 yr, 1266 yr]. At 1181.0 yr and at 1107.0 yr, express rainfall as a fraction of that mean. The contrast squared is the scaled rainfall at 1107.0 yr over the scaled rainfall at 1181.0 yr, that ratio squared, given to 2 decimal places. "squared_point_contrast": 1.27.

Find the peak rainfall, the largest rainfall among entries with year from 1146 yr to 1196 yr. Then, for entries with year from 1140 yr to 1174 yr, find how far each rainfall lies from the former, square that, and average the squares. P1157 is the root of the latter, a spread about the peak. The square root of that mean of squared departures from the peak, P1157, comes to 0.161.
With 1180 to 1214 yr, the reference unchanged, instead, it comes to 0.174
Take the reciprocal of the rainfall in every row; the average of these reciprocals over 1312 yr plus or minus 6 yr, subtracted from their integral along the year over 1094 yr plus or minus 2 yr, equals 1.54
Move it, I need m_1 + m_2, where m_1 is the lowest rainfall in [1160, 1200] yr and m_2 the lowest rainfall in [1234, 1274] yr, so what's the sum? 2.68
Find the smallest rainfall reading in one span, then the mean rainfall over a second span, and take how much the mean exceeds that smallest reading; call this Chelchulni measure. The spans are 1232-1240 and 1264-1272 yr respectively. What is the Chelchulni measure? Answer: 0.10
